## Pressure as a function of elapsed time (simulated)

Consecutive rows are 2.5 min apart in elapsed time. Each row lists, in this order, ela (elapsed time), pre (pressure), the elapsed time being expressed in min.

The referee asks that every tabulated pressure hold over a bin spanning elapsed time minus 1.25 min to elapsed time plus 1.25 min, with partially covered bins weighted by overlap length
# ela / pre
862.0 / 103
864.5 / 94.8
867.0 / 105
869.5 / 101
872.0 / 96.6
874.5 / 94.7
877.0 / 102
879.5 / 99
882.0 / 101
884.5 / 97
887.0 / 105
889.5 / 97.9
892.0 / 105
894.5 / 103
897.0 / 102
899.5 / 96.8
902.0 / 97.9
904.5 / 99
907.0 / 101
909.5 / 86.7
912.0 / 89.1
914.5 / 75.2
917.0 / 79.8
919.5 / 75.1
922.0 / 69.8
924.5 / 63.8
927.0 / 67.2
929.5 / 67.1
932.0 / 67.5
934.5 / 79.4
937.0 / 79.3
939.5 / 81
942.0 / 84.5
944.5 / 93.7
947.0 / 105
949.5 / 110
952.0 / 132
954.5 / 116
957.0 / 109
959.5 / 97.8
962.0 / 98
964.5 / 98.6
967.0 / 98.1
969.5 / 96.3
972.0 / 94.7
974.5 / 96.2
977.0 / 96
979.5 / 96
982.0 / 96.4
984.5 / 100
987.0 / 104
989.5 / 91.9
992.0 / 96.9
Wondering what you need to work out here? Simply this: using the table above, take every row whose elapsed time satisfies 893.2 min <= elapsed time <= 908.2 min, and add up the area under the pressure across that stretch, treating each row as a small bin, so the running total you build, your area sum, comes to 1499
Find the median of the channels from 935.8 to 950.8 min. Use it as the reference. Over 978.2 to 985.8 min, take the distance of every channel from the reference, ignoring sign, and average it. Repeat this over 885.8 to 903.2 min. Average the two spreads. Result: 10.2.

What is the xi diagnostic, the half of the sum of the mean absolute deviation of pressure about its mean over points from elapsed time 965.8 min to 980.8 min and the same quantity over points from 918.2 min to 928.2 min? 2.1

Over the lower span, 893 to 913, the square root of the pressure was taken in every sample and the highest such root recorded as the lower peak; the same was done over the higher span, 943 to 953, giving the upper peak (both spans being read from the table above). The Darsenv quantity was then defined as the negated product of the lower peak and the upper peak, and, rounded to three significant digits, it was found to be -117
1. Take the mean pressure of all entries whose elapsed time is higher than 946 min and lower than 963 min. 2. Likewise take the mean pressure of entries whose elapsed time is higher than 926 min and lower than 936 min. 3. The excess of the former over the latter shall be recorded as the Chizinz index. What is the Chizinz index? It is 39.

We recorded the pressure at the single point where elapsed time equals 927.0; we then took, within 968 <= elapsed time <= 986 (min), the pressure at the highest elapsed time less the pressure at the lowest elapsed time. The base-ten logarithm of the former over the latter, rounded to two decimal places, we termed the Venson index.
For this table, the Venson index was 1.26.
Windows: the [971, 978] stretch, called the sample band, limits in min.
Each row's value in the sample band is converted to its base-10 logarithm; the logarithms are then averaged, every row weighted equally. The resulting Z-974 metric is 1.98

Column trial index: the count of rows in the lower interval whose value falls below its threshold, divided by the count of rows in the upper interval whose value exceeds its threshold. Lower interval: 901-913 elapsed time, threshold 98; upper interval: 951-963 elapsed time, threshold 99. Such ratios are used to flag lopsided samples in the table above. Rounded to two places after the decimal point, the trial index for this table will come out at 1.00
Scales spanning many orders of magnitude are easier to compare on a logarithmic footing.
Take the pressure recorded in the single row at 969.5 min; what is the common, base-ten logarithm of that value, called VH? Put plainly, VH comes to 1.98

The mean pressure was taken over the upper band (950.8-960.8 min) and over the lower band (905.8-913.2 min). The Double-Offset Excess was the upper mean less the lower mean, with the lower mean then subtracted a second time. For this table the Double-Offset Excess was -71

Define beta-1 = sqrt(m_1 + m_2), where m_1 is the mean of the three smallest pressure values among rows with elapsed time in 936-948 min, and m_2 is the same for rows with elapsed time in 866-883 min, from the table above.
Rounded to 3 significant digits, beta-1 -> 13.4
